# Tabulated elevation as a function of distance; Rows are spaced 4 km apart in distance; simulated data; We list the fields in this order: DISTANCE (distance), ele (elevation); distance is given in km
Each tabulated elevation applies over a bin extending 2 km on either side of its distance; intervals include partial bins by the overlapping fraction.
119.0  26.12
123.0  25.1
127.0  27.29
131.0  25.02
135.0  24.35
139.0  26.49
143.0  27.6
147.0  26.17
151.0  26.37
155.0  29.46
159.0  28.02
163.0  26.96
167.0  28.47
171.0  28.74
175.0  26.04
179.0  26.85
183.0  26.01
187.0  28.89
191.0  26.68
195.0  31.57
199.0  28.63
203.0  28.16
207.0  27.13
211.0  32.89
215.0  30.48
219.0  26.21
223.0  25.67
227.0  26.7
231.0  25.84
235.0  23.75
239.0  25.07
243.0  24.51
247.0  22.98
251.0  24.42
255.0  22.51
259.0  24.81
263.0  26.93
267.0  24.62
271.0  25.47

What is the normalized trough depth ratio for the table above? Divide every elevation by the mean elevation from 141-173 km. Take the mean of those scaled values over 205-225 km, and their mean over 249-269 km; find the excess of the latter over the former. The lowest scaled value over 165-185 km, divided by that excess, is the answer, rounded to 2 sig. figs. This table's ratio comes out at -6.8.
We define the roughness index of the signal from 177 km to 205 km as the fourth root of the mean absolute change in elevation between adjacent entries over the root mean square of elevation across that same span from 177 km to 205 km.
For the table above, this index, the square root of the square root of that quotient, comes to 0.539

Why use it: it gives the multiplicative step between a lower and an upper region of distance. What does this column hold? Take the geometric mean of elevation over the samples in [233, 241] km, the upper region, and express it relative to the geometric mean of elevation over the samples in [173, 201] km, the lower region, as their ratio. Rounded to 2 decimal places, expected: 0.88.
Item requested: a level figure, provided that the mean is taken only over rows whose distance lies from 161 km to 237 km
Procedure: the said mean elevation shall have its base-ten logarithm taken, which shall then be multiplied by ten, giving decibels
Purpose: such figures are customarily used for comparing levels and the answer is 14.4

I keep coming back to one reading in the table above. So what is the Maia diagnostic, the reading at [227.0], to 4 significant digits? 26.70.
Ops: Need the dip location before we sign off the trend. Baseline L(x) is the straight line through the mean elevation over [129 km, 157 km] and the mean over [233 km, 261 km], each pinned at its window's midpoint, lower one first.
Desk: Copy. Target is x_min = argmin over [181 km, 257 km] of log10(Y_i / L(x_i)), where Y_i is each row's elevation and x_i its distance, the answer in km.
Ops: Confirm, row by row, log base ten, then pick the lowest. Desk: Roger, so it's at 255.0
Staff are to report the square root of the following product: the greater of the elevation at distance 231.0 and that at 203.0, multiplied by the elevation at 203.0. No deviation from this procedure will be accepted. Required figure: 28.2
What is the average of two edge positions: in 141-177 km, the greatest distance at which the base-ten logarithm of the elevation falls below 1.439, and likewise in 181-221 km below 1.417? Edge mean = 179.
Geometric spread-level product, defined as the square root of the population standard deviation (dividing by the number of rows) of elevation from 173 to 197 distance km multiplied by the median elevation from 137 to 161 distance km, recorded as 7.34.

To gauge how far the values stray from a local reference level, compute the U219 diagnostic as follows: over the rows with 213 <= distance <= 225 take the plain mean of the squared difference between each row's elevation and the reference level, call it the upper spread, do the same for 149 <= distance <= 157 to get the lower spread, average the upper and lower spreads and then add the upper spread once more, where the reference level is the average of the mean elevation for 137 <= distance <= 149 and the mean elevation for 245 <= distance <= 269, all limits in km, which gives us 16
